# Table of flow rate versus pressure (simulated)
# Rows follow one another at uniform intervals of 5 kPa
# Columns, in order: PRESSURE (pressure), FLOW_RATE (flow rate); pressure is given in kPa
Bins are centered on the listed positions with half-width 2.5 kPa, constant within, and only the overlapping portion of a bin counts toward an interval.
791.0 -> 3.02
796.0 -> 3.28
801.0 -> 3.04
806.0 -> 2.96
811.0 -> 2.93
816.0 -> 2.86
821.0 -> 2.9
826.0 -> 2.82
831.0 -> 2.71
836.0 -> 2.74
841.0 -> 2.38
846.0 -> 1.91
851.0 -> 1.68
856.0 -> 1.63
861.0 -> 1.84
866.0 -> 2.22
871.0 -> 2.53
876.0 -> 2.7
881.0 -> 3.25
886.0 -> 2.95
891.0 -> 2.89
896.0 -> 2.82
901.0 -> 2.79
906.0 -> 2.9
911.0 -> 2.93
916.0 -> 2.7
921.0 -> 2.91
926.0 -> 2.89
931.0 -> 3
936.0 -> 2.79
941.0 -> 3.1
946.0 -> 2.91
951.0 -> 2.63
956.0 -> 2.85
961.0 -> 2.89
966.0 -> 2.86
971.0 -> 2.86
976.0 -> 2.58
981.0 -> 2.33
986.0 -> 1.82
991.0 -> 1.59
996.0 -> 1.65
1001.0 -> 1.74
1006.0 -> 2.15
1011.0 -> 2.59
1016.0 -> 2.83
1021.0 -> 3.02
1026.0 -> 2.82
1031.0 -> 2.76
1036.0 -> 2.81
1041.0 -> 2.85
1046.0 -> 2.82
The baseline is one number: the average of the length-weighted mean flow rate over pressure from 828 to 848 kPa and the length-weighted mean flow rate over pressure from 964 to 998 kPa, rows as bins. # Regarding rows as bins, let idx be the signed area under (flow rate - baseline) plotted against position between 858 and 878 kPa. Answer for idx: -1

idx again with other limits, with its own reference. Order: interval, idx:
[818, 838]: 9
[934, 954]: 10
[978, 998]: -10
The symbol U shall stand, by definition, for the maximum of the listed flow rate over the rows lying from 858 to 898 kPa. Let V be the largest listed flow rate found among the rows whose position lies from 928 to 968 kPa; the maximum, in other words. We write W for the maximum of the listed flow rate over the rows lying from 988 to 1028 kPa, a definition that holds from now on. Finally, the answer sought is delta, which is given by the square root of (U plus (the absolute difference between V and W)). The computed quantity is 1.82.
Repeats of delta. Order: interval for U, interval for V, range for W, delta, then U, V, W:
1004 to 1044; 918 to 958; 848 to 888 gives 1.78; 3.02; 3.1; 3.25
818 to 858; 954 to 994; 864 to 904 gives 1.81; 2.9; 2.89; 3.25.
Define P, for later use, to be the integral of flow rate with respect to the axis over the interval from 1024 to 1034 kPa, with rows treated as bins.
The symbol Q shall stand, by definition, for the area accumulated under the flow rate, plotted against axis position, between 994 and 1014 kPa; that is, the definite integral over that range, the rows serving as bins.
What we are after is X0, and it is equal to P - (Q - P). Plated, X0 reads 15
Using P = 28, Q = 41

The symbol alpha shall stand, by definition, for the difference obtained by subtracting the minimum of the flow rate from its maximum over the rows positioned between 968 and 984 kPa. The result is 0.5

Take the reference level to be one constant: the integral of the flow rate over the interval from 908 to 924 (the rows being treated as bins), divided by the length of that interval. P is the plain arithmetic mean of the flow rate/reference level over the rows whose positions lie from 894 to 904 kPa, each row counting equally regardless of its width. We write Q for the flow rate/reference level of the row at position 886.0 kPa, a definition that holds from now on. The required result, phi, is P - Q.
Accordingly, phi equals -0.05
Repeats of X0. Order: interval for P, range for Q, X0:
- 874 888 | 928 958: -3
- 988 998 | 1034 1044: 4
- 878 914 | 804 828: 141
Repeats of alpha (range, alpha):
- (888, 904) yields 0.1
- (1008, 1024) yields 0.4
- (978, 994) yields 0.7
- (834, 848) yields 0.8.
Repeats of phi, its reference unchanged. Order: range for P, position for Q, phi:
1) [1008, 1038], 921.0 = -0.04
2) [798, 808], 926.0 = 0.04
